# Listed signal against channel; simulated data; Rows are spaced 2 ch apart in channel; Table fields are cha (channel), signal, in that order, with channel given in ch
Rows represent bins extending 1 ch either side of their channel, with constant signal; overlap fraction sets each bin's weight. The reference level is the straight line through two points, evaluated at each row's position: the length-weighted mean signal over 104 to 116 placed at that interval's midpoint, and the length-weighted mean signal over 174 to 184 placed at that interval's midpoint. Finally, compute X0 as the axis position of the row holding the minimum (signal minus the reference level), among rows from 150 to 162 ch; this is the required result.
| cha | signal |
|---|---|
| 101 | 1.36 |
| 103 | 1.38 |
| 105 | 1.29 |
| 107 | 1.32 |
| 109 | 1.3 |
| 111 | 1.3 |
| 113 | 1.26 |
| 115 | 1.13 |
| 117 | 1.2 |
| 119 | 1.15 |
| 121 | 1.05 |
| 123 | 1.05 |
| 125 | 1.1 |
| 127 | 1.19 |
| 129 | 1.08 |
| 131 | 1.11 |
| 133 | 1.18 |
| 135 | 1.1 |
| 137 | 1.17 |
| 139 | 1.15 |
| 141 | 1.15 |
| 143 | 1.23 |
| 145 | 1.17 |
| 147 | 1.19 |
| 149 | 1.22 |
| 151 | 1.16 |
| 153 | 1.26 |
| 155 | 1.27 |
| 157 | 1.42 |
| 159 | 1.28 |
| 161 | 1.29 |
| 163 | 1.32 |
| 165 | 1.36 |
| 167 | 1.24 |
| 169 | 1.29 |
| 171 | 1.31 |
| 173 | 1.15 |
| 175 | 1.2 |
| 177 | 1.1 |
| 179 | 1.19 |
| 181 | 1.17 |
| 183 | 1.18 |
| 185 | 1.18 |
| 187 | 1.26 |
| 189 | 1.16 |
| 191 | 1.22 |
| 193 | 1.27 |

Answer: 151 ch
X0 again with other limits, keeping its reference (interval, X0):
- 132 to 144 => 135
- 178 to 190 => 181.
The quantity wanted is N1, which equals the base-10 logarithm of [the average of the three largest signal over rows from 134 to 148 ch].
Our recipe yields 0.078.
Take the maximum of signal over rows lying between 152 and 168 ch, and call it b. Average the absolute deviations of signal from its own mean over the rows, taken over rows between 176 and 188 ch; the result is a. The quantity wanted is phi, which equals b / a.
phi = 47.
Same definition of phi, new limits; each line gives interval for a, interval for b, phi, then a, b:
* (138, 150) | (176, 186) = 42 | 0.0283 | 1.19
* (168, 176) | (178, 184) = 19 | 0.0625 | 1.19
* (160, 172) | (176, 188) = 44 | 0.0283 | 1.26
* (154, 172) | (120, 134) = 31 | 0.0388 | 1.19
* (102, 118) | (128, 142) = 21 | 0.0569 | 1.18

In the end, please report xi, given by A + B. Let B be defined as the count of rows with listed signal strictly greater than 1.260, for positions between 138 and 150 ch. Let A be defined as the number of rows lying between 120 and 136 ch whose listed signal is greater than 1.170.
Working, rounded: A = 2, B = 0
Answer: 2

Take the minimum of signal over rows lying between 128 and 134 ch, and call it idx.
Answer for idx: 1.08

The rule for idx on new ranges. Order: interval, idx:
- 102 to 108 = 1.29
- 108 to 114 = 1.26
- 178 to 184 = 1.17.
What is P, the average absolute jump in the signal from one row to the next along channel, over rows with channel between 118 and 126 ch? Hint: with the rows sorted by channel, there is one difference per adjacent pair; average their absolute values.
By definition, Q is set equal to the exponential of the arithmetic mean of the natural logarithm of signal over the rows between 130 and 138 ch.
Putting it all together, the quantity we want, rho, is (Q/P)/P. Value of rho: 456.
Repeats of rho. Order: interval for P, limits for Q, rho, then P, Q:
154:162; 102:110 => 132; 0.100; 1.32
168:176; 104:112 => 222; 0.077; 1.30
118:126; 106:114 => 518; 0.050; 1.29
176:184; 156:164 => 829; 0.040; 1.33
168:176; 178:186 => 201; 0.077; 1.18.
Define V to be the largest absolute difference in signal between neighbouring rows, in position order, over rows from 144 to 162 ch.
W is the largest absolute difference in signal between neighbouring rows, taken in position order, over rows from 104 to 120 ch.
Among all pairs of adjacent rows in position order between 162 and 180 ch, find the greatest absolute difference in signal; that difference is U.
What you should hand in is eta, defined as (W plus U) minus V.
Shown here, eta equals 0.140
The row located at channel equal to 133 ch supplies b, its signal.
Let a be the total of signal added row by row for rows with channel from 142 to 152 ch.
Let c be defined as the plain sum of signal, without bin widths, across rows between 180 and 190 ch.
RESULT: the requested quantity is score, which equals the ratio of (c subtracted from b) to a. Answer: -0.80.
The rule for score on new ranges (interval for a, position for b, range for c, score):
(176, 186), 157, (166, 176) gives -0.82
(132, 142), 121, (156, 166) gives -0.98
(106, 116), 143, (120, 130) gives -0.67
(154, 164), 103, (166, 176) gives -0.73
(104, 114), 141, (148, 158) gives -0.80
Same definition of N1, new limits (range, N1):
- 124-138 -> 0.072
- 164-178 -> 0.121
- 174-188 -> 0.085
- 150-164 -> 0.128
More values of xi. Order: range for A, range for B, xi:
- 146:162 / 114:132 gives 7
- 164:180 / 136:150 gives 6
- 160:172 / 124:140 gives 6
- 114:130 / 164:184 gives 5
